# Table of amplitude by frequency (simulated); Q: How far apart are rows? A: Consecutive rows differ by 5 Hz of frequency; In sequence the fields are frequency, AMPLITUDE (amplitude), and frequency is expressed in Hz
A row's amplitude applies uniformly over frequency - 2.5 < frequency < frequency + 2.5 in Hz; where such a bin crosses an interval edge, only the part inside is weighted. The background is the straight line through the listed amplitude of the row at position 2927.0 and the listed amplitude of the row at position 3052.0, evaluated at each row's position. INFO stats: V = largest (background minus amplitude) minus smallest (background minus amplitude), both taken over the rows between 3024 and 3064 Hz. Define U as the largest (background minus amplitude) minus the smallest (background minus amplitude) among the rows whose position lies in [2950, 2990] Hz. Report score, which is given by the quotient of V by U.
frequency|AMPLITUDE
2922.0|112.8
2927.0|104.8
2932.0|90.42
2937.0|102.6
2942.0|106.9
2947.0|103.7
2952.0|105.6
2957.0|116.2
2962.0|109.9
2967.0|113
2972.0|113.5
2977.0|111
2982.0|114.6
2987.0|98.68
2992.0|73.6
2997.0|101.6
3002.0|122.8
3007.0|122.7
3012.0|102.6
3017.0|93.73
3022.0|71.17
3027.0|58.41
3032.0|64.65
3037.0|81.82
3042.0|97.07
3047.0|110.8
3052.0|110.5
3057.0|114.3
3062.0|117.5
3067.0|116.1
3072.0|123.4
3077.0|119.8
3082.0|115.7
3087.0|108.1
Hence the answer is 3.04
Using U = 19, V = 57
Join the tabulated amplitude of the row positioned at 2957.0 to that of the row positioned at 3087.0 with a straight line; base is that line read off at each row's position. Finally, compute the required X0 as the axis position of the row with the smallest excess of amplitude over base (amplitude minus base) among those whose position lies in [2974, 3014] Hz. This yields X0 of 2992.0 Hz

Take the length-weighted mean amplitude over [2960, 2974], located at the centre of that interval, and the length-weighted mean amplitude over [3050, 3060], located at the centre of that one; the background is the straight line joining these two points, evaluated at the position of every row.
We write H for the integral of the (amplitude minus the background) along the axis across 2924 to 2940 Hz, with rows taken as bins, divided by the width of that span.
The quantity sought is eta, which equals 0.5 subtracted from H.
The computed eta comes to -12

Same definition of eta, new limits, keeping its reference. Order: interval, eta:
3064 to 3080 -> 6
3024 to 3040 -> -44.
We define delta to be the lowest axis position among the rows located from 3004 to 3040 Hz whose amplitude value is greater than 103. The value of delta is 3007.0 Hz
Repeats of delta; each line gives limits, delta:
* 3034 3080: 3047.0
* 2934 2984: 2942.0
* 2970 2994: 2972.0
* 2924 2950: 2927.0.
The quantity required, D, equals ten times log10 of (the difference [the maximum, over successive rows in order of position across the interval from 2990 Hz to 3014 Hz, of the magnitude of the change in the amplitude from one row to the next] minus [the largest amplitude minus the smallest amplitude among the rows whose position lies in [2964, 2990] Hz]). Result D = 10.8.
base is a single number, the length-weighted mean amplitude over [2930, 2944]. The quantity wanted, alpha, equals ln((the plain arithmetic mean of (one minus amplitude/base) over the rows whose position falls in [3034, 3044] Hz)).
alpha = -2.2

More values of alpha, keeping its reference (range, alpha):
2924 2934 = -3.7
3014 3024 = -1.7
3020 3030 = -1.0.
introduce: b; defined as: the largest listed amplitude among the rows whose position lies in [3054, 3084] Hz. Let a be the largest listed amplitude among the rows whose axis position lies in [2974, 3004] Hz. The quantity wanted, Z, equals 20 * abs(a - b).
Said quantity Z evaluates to 12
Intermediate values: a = 122.8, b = 123.4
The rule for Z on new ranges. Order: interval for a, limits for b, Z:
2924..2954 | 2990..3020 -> 318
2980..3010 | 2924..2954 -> 318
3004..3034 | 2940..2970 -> 130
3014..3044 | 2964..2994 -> 351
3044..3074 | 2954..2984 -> 144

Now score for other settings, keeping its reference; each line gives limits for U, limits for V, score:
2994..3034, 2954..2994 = 0.67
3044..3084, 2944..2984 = 1.00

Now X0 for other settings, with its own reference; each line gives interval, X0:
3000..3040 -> 3027.0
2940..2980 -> 2947.0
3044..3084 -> 3047.0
